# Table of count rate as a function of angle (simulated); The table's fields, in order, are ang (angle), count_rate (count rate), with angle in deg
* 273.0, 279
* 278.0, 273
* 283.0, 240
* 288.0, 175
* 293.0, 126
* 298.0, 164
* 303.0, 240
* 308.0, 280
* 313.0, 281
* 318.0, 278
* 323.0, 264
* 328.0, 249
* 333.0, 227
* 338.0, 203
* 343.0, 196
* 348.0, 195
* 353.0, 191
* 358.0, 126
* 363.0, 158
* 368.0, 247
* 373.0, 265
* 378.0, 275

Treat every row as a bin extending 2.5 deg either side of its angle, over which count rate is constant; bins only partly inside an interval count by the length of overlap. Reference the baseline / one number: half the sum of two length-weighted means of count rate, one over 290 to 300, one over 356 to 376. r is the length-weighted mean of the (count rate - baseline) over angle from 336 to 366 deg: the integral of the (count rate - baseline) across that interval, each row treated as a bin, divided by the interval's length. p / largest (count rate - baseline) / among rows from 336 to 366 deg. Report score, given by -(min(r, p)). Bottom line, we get -5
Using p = 29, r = 5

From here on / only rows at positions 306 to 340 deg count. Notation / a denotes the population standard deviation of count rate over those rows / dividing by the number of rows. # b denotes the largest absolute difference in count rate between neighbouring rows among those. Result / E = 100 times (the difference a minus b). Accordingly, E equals 386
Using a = 28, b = 24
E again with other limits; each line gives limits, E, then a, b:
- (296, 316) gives -2843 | 48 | 76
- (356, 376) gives -3054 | 58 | 89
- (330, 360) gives -3419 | 31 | 65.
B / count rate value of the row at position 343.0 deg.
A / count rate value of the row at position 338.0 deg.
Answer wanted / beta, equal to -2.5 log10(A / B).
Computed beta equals -0.04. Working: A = 203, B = 196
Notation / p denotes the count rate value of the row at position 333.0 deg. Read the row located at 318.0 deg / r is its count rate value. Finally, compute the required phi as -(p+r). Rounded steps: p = 227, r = 278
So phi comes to -505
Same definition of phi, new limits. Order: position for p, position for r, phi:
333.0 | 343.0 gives -423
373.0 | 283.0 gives -505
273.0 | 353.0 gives -470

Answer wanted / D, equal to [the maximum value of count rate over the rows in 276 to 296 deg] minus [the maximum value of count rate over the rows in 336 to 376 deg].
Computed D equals 8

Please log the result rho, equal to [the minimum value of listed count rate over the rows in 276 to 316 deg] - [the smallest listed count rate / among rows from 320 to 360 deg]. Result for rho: 0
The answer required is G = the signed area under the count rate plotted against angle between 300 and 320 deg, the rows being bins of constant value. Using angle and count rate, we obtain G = 5338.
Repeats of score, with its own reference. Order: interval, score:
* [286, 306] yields -5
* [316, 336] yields -78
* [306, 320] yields -106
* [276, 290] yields -56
